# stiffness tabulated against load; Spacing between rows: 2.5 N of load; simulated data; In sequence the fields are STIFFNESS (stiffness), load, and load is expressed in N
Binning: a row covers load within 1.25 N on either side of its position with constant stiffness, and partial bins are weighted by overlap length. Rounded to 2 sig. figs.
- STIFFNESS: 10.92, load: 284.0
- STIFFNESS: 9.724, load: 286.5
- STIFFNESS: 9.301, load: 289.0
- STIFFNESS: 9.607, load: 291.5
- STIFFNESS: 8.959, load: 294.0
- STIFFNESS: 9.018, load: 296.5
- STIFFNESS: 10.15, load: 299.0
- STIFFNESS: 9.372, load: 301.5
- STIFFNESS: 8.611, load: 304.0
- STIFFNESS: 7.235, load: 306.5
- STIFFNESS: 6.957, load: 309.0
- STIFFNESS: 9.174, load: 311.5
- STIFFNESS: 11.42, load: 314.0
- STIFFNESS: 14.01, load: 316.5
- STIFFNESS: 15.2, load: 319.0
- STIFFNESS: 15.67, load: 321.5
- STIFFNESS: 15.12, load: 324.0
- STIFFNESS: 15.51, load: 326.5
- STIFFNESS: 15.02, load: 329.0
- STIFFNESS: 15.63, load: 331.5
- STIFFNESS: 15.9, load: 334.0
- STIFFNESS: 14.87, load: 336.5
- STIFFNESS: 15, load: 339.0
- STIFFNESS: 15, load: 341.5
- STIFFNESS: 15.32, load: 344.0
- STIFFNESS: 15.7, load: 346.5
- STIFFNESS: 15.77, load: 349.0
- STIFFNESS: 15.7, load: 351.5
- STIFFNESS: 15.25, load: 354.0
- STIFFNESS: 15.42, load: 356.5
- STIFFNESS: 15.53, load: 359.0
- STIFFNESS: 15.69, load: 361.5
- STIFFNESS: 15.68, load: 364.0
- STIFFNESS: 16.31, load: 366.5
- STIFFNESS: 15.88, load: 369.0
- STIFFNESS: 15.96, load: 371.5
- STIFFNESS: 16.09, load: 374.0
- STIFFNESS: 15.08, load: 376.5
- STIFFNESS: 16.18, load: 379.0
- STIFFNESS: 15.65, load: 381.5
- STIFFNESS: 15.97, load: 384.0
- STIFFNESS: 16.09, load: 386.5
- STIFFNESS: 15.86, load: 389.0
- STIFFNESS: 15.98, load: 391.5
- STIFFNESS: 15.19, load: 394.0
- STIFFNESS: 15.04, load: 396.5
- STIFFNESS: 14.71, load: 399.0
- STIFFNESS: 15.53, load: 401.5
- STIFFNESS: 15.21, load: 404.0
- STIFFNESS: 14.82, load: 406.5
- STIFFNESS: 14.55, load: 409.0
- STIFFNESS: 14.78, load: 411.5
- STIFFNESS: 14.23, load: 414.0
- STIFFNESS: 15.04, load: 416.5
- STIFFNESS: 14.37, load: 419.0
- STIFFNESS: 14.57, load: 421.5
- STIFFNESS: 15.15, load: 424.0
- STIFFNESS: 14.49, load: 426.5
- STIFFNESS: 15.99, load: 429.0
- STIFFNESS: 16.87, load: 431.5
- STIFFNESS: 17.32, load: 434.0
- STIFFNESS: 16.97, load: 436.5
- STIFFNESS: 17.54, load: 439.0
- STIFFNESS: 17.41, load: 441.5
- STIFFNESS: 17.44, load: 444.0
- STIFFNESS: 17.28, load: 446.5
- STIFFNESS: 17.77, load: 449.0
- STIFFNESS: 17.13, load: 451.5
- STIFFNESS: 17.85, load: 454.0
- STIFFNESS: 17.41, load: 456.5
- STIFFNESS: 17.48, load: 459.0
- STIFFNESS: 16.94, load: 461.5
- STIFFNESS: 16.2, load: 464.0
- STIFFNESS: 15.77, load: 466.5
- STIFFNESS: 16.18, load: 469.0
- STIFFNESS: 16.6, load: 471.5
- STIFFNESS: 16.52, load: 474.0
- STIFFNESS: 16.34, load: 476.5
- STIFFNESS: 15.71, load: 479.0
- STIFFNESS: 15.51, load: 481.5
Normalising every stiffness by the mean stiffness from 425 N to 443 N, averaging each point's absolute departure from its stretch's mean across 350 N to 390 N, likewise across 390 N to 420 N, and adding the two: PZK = 0.039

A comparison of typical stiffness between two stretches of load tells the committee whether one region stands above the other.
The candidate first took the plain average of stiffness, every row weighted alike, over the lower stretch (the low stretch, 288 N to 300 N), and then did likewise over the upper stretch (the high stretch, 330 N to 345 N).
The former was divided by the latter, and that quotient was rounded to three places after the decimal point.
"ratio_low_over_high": 0.615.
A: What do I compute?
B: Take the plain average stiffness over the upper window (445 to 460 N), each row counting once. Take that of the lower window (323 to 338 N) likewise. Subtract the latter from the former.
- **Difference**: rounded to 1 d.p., 2.1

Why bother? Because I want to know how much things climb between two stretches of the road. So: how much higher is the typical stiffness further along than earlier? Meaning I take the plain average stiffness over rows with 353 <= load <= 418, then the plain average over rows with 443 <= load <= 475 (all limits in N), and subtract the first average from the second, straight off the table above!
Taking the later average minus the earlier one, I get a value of 1.5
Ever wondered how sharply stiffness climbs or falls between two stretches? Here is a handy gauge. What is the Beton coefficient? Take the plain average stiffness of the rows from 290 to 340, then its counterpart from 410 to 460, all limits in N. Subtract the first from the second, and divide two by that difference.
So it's 0.5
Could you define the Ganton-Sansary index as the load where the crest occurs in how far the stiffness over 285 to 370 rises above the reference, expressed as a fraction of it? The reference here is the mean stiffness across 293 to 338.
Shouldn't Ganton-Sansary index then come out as 366.5 N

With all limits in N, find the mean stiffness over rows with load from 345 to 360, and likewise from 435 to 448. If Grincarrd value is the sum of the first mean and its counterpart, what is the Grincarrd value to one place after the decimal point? 32.9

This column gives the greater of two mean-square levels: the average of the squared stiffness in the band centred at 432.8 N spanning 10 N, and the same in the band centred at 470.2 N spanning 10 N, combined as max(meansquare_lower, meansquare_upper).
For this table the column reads 282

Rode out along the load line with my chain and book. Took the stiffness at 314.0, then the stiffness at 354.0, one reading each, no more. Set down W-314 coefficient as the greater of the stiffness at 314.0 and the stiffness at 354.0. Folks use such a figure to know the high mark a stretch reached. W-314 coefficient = 15.25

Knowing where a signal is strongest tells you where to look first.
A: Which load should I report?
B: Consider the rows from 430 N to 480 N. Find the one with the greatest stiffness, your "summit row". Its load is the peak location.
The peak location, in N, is 454.0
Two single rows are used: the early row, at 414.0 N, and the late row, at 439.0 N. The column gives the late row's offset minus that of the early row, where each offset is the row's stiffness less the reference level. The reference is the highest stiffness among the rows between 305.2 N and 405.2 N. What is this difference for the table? 3.3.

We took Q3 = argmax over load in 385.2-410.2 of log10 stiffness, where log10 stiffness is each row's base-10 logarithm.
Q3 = 386.5 N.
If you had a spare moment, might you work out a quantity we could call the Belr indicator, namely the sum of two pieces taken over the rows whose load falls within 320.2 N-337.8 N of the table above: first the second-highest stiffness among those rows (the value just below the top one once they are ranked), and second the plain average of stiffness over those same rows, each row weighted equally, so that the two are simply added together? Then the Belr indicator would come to 31.1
